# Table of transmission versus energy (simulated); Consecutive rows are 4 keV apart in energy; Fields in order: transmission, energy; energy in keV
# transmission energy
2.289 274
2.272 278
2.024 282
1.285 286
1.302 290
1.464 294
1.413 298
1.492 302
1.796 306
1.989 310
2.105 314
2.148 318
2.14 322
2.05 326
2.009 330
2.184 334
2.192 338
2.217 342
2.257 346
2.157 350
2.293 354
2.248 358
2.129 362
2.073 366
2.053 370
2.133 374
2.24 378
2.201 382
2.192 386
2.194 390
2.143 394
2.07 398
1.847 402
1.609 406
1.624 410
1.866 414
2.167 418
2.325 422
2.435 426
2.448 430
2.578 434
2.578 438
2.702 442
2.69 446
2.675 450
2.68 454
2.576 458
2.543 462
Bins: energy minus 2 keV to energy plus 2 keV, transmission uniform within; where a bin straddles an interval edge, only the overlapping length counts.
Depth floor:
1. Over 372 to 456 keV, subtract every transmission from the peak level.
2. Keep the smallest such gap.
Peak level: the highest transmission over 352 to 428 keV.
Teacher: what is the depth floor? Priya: -0.27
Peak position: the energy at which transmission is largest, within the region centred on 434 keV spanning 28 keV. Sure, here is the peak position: 442 keV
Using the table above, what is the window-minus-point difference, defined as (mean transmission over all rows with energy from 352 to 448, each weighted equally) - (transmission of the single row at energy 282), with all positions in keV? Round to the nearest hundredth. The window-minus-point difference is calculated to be 0.18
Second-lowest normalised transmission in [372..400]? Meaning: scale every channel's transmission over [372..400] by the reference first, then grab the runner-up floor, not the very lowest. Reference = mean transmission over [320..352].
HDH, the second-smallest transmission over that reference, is 0.99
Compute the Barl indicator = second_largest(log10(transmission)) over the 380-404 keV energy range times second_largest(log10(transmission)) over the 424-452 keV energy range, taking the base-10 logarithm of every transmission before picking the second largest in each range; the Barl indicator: 0.147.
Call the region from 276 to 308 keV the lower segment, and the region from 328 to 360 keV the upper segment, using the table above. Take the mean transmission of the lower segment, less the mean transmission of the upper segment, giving -0.56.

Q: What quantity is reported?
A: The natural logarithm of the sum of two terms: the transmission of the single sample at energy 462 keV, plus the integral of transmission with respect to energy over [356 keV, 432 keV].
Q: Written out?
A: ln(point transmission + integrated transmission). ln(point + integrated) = 5.091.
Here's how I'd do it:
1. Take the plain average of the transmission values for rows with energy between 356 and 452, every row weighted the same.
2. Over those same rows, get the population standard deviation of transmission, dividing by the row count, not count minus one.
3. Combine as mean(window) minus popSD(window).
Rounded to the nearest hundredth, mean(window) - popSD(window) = 1.92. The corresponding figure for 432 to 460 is 2.59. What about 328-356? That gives 2.10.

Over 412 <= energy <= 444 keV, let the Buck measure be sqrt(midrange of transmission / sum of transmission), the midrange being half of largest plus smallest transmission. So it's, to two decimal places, 0.35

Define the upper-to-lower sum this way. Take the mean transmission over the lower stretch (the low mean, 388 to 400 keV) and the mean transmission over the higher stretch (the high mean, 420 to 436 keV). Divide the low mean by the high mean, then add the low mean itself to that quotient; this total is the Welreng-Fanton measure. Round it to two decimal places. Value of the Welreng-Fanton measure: 3.01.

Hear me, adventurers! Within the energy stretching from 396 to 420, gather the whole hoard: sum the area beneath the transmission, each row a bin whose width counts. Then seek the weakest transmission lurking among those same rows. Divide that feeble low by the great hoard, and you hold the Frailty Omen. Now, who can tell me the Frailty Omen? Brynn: 0.0360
